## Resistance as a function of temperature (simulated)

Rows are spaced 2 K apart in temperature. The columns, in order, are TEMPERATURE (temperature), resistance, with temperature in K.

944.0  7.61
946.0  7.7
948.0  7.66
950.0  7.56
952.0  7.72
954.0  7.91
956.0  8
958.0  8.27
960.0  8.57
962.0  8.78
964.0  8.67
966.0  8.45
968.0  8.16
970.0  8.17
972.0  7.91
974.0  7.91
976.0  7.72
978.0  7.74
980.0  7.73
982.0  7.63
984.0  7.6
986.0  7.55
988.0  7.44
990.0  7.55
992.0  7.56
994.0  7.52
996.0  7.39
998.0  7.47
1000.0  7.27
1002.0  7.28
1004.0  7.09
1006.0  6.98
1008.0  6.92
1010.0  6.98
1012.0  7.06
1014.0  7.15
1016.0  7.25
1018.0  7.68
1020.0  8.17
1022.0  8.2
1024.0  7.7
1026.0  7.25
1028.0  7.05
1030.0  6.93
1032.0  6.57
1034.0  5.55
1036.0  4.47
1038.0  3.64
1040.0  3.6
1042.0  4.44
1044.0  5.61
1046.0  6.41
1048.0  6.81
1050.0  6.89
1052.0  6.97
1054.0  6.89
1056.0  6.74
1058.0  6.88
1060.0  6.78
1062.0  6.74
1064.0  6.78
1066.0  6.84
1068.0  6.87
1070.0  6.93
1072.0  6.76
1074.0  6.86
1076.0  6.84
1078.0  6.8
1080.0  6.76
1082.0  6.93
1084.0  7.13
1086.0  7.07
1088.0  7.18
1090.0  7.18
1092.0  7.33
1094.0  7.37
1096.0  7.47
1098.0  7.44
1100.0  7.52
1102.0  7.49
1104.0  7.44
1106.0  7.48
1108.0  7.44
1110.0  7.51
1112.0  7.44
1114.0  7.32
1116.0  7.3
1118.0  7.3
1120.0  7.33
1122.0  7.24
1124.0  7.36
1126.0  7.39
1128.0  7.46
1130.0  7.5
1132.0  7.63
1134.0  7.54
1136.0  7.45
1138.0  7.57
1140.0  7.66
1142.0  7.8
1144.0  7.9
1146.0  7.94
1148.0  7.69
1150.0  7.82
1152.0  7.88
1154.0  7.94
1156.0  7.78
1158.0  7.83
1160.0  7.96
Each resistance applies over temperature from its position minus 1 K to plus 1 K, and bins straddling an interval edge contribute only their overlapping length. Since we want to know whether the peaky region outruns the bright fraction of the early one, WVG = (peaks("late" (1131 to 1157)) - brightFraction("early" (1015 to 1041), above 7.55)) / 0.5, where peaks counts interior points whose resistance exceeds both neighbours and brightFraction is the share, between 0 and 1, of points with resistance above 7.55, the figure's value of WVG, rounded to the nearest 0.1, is 3.4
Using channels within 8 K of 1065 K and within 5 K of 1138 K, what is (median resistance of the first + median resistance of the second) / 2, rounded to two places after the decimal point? 7.19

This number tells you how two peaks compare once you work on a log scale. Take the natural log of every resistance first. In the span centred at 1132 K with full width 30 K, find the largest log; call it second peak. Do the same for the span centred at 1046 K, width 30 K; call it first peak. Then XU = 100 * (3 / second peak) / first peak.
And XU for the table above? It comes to 74.6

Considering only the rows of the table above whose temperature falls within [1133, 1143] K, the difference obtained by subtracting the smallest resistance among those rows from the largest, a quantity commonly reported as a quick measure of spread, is 0.35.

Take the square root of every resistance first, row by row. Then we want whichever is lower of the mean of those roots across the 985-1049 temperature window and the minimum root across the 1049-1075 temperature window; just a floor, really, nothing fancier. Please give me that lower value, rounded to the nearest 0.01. 2.59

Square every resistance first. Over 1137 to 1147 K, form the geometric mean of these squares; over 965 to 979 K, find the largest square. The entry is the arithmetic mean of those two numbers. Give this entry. 66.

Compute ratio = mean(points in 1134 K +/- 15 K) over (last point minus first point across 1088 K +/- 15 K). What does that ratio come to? 12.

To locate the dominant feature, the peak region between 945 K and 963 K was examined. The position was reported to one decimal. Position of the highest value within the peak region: 962.0 K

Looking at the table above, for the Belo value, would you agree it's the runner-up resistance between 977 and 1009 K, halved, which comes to 3.9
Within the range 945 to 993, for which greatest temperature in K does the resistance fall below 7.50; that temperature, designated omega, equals 988.0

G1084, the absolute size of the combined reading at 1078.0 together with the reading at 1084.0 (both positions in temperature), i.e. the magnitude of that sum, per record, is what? 13.9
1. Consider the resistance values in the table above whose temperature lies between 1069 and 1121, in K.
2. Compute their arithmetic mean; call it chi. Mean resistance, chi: 7.2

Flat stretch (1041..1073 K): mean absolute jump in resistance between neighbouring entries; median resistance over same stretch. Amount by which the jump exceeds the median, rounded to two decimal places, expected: -6.57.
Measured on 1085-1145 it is -7.37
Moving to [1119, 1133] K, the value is -7.31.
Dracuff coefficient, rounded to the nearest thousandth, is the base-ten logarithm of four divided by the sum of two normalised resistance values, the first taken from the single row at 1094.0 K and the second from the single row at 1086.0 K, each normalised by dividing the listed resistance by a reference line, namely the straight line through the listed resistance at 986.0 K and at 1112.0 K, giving 0.315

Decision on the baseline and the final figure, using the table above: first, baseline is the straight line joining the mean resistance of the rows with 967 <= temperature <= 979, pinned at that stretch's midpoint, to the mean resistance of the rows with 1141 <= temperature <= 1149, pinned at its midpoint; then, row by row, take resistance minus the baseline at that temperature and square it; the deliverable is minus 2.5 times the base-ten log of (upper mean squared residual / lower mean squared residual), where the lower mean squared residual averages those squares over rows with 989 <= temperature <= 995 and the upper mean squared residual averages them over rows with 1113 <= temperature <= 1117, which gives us -0.8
